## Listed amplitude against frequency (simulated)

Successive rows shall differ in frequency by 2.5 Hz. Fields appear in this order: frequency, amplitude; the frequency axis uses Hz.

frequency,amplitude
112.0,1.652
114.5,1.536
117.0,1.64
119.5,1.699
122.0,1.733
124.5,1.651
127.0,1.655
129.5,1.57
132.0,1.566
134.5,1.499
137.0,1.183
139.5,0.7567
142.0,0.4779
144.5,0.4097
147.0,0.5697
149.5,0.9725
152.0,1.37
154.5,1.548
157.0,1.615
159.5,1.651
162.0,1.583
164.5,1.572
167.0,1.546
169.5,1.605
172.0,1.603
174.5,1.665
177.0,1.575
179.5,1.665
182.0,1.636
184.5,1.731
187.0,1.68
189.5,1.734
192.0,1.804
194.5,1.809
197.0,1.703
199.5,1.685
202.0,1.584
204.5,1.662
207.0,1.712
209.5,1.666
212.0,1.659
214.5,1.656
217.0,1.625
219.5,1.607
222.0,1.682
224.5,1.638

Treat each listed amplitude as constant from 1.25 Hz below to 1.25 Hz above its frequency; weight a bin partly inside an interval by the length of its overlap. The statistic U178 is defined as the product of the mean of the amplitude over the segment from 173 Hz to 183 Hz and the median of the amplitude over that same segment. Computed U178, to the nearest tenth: 2.7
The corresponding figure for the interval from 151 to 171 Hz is 2.5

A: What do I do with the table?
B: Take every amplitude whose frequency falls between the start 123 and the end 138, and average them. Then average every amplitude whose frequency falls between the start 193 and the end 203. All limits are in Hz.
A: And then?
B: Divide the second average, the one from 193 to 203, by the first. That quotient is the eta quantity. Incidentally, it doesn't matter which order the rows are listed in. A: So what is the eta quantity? 1.11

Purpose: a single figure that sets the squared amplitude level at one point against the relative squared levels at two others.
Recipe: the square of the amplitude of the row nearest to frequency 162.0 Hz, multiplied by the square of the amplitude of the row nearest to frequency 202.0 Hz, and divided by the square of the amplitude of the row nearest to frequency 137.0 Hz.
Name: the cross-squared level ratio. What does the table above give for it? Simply 4.5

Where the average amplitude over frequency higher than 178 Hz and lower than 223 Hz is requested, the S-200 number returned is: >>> 1.68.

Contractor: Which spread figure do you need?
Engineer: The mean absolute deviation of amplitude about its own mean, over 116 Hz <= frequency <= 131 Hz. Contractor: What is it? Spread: 0.039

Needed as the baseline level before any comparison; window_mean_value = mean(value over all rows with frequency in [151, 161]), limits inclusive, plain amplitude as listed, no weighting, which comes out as 1.55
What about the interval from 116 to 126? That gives 1.68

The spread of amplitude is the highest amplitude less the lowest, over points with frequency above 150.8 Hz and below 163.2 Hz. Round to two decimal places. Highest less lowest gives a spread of 0.28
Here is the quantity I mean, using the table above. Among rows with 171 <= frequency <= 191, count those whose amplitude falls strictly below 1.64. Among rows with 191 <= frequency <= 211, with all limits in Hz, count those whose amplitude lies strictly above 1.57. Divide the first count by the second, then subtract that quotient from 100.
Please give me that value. 99.6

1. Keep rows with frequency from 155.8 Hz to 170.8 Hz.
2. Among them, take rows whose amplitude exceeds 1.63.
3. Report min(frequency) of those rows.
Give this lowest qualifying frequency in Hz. 159.5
